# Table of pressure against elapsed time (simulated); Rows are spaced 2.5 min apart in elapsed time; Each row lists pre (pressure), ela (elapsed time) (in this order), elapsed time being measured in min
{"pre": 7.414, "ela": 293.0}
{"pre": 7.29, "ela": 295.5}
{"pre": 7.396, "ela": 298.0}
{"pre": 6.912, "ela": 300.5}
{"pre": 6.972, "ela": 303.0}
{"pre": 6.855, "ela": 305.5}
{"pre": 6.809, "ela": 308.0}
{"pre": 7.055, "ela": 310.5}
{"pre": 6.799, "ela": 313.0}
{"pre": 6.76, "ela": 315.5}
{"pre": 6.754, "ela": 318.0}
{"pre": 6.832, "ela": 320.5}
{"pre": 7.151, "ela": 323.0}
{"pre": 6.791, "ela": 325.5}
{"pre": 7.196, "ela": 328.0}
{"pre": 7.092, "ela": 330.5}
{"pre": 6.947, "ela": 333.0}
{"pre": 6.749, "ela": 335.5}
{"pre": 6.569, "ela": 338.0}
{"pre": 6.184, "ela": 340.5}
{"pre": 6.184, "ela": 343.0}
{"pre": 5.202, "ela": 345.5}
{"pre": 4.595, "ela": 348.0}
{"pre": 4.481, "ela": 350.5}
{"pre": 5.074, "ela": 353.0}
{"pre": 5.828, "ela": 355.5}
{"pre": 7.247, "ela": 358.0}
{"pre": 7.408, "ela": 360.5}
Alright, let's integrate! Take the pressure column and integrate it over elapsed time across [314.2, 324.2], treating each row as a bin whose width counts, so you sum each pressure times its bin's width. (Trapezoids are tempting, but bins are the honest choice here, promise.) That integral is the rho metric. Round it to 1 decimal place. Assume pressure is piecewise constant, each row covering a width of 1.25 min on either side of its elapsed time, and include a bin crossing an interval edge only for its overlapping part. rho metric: 68.7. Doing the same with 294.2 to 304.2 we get 71.4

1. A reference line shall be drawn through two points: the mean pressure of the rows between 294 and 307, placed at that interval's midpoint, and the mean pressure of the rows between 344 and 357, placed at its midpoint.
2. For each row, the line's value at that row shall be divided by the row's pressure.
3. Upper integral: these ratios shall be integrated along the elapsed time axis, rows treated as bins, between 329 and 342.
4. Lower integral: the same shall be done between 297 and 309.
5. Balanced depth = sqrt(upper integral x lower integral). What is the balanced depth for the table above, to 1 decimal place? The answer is 11.5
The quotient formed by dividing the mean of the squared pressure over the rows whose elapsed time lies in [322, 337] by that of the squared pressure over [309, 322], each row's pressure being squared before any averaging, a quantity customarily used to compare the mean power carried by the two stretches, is 1.0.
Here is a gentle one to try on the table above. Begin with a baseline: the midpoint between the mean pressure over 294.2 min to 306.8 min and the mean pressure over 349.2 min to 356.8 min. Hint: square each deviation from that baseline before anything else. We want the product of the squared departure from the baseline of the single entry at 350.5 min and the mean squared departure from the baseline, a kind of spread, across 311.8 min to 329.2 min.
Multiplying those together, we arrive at 1.7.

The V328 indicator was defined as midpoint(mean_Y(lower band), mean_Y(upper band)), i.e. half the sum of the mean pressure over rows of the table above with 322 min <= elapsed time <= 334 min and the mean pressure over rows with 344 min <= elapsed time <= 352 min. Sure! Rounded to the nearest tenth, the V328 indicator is 5.9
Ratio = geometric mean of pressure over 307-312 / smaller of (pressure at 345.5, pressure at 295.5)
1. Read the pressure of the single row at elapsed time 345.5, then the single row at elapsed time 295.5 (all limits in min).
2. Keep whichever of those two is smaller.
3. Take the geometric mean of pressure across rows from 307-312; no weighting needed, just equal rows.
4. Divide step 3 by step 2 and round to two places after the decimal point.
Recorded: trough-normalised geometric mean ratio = 1.33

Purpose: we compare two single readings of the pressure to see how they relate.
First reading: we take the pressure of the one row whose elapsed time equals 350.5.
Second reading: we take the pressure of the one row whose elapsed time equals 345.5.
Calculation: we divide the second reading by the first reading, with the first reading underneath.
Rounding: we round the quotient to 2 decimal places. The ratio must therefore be 1.16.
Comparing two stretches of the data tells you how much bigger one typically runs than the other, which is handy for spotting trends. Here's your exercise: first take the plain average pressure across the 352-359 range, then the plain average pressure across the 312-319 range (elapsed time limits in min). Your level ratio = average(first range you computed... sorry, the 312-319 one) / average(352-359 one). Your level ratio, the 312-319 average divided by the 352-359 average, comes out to 1.12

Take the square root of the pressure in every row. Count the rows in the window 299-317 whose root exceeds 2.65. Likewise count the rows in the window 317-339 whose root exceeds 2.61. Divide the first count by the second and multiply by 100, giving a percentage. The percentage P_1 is 20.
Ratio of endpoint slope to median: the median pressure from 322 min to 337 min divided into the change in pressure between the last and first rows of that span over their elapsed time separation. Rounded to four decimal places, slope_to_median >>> -0.0046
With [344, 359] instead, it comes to 0.0318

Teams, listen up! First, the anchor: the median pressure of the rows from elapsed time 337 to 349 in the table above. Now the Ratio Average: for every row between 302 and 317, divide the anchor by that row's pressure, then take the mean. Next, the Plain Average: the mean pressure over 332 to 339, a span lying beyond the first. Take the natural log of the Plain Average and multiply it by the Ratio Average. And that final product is 1.72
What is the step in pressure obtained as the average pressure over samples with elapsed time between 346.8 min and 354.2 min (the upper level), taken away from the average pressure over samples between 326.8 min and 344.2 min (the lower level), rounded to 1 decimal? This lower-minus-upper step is 2.0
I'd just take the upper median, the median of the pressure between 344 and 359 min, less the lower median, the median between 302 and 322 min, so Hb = -1.7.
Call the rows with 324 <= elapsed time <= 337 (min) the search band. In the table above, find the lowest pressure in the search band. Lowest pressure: 6.749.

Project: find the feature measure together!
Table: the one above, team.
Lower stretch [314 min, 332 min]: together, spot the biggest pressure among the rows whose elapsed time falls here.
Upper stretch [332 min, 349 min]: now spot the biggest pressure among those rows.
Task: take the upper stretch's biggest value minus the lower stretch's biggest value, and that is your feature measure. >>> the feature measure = -0.2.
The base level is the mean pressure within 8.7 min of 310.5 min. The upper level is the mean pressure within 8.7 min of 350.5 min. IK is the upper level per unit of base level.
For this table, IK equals 0.80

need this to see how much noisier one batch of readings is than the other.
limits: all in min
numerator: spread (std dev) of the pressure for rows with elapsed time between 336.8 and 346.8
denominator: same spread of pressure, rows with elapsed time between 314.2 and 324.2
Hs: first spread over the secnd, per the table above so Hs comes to 3.1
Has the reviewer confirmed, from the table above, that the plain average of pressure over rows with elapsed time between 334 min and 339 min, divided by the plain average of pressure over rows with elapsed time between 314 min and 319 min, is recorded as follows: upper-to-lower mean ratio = 0.99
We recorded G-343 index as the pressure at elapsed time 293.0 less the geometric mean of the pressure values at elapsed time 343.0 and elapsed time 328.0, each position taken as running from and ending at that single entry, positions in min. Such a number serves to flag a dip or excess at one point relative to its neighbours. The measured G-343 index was 0.74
